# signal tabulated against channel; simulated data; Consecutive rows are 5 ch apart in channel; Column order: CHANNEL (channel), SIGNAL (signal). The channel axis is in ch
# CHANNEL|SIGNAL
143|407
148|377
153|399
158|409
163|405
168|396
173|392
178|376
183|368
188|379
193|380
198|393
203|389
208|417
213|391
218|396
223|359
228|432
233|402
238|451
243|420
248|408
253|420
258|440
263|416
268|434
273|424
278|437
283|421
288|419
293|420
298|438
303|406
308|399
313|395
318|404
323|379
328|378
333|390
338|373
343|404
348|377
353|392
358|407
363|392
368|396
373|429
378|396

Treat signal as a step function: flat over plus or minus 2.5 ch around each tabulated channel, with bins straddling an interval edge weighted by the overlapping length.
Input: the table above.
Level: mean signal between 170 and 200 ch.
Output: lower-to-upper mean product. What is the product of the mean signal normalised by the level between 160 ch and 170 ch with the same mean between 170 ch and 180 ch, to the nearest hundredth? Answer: 1.06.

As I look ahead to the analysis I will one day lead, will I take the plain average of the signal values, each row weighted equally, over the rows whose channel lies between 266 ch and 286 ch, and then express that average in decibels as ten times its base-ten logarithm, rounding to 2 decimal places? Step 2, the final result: 26.32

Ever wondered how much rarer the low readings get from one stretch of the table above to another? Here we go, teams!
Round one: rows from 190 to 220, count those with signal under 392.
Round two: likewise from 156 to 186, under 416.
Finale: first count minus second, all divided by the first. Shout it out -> -1.0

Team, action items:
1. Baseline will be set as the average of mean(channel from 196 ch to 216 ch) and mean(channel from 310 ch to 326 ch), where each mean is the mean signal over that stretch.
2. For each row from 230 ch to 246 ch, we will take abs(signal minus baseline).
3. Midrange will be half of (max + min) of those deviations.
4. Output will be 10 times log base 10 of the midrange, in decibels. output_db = 15.0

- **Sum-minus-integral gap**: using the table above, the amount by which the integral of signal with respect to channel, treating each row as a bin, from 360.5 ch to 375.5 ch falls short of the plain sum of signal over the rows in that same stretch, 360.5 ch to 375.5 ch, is -4868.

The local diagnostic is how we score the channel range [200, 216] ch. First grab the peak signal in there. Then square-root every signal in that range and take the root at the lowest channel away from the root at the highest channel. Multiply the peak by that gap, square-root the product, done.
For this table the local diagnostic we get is 5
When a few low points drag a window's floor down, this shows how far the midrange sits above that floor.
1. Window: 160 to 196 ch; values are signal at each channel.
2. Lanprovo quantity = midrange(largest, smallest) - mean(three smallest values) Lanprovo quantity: 12.2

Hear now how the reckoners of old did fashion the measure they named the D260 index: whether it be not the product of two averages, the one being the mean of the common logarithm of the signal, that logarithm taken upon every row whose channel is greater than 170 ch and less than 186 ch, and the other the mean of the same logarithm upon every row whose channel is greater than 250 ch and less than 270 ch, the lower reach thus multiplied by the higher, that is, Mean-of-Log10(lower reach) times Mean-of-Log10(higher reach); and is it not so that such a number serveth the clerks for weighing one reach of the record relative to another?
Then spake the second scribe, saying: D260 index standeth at 6.78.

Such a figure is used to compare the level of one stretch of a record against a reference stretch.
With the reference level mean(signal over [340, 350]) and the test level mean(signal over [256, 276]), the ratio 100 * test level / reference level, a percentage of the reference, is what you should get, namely 110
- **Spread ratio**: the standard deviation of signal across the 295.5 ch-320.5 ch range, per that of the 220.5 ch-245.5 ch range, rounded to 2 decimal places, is 0.49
